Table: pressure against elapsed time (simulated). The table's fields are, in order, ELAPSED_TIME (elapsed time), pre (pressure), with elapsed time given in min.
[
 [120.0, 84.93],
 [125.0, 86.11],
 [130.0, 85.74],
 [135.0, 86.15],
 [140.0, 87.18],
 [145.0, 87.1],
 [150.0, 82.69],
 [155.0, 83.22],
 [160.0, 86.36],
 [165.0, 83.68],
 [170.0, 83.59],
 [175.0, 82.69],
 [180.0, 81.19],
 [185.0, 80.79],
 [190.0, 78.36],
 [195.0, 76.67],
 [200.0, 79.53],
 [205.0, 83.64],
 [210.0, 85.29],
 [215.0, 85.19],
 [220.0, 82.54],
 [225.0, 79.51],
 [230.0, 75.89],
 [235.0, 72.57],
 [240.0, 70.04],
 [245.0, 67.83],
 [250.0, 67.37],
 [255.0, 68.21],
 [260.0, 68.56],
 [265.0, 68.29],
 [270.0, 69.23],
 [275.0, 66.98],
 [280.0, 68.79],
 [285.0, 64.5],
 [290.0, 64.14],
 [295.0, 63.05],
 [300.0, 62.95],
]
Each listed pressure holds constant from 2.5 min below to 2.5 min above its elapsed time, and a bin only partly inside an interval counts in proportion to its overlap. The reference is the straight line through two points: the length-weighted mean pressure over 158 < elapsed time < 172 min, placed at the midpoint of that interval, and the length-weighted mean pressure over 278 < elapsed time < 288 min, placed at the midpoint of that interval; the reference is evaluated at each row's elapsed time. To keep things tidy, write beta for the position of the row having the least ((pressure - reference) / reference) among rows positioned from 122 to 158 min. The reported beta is 125.0 min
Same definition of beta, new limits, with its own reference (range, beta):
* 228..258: 245.0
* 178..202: 195.0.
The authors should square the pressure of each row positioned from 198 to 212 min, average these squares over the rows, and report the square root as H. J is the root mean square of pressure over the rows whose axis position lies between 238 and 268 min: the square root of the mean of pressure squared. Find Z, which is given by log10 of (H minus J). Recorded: 1.16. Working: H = 82.9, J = 68.4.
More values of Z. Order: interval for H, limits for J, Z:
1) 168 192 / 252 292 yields 1.15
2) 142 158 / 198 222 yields 0.04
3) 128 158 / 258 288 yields 1.25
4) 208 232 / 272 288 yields 1.18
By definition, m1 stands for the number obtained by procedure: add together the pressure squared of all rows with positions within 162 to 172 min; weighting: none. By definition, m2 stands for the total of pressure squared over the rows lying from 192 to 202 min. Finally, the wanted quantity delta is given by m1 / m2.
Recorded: 1.15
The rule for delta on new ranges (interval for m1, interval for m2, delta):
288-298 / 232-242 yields 0.80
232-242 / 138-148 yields 0.67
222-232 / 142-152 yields 0.84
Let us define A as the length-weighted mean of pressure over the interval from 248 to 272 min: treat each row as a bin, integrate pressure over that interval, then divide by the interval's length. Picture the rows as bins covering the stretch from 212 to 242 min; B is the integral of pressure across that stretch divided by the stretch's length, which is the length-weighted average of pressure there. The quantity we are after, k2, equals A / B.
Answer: 0.88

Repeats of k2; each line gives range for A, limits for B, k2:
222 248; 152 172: 0.87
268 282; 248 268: 1.00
